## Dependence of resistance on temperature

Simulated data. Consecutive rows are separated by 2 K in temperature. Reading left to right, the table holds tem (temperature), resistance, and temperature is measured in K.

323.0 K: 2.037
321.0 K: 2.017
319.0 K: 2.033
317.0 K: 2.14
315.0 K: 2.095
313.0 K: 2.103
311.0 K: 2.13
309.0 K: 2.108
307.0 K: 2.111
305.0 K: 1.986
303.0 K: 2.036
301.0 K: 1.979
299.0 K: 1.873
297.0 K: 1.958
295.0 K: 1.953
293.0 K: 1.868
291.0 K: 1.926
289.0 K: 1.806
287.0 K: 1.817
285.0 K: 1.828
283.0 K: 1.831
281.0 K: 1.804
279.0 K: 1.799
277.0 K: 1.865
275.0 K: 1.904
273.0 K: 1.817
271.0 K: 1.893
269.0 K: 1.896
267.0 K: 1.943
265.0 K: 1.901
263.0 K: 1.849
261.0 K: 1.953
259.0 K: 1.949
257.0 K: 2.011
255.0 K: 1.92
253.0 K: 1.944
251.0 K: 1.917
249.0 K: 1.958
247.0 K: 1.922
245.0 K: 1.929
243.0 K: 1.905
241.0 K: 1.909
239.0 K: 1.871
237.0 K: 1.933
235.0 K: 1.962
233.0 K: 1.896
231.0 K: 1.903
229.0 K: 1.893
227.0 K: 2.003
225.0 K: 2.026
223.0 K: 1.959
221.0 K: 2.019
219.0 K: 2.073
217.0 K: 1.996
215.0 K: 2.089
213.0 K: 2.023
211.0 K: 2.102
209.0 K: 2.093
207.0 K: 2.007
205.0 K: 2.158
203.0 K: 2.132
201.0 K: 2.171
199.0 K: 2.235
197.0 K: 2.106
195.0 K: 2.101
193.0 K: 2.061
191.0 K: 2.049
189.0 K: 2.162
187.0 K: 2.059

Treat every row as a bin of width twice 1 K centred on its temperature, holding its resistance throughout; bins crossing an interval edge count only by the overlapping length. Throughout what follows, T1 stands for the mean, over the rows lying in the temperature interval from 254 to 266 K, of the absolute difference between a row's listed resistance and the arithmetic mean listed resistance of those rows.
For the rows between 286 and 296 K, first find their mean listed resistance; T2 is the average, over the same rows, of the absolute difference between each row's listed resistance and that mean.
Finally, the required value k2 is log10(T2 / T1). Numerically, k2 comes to 0.11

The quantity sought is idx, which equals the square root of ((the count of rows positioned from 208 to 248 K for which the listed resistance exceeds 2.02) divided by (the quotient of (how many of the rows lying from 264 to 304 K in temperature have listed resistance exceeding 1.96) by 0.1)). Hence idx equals 0.55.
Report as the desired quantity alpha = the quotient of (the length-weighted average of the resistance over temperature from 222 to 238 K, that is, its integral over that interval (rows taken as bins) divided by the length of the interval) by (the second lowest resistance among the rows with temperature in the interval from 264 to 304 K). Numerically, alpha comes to 1.08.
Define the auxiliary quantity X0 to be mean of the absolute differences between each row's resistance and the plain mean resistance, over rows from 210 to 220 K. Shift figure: 0.038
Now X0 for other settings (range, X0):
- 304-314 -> 0.041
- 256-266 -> 0.046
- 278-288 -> 0.011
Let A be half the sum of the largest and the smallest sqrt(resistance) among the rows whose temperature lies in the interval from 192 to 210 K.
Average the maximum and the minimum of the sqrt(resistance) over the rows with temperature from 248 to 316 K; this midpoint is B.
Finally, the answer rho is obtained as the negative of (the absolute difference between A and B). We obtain -0.055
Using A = 1.46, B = 1.40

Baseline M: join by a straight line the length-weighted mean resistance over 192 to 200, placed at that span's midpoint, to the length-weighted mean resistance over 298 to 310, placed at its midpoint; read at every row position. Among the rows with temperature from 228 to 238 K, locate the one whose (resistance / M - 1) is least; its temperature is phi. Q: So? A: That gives 229.0 K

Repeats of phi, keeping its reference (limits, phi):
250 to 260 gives 251.0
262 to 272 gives 263.0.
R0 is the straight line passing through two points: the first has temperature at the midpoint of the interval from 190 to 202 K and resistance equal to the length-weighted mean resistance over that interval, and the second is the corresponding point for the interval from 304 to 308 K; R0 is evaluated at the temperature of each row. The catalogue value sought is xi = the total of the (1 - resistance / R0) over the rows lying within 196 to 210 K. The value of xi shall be -0.04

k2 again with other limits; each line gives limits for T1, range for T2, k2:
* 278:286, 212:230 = 0.47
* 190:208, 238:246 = -0.52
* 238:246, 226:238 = 0.32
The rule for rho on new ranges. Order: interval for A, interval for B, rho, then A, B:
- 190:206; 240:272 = -0.074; 1.46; 1.39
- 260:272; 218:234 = -0.029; 1.38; 1.41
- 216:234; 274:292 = -0.043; 1.41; 1.36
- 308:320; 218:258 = -0.041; 1.44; 1.40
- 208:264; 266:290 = -0.037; 1.40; 1.37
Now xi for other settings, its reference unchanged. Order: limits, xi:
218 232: 0.40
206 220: 0.18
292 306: 0.35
